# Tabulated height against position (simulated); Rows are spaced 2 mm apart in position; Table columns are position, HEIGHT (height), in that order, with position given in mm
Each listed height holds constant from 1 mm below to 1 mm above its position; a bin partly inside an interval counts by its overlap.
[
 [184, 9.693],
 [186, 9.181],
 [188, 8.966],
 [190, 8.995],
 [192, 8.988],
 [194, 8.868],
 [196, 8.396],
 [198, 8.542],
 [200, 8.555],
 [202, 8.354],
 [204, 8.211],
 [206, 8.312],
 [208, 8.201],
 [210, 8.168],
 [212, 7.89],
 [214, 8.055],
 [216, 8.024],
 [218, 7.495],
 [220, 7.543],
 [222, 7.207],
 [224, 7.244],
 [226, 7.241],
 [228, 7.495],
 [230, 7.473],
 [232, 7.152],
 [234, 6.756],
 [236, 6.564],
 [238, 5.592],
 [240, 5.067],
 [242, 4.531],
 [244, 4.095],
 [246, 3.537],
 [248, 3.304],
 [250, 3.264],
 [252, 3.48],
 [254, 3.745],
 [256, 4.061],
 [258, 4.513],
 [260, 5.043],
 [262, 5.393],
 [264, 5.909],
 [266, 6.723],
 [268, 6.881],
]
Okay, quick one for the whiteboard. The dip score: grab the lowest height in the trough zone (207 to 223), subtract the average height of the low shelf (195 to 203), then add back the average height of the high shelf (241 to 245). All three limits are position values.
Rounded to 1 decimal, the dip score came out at 3.1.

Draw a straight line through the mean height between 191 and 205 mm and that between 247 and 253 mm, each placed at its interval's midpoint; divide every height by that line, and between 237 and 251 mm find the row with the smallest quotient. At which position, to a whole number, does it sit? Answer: 248 mm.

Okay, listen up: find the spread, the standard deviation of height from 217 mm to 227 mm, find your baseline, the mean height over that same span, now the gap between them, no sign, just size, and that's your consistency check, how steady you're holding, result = 7.2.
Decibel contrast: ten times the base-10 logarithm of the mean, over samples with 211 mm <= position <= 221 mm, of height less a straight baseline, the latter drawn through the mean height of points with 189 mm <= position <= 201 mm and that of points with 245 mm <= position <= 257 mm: 0.1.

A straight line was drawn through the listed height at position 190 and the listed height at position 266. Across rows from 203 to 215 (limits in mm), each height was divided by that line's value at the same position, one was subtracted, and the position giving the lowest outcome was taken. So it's 212 mm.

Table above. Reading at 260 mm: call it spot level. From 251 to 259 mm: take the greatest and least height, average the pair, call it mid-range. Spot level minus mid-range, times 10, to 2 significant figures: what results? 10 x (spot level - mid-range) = 10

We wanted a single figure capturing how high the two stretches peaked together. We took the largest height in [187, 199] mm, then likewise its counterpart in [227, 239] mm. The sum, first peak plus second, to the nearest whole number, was 16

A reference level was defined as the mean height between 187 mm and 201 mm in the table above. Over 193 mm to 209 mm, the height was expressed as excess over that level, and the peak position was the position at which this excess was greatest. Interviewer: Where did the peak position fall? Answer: 194 mm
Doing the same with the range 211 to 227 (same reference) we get 214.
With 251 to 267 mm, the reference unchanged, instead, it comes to 266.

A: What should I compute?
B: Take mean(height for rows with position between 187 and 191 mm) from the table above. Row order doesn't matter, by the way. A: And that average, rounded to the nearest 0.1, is 9.0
